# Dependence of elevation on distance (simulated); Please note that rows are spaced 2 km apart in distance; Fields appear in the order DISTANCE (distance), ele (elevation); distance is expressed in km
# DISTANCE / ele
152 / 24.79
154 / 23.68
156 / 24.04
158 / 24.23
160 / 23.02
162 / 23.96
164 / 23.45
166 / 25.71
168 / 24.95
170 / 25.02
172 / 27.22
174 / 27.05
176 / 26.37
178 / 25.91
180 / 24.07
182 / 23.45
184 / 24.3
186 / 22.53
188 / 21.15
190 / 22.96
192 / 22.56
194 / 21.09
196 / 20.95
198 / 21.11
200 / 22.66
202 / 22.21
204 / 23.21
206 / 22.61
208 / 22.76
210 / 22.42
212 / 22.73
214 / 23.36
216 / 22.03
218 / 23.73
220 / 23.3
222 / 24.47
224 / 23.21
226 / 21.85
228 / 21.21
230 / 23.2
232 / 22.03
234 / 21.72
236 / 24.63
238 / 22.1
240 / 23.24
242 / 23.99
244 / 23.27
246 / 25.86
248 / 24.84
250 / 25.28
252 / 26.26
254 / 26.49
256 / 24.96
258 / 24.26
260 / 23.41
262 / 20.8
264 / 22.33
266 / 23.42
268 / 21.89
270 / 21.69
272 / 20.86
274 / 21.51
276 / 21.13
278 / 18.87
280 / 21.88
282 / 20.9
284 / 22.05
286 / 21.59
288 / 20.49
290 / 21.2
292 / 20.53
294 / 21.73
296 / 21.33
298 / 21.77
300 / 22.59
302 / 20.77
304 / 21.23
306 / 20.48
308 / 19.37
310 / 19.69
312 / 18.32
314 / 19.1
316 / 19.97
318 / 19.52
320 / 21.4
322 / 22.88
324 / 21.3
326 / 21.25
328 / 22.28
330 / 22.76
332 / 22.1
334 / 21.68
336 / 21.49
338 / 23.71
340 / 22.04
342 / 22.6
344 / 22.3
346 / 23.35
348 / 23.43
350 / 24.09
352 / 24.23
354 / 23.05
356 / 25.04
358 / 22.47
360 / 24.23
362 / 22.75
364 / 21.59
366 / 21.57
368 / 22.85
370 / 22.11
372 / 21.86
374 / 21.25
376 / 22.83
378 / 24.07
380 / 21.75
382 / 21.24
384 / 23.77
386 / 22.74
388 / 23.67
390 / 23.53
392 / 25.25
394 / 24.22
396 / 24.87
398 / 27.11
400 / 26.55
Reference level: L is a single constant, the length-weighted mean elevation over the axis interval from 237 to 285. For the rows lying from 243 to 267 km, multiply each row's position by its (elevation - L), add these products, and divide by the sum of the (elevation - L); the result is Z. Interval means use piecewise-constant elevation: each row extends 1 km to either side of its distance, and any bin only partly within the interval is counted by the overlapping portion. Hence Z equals 250.2 km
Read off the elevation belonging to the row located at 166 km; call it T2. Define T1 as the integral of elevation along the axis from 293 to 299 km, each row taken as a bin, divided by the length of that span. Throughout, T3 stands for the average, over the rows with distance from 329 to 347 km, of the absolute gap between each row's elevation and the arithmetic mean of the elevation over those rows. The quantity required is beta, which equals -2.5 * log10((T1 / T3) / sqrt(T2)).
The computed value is -2.2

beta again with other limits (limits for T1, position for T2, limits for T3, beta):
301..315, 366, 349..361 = -1.9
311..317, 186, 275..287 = -1.8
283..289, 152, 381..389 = -1.7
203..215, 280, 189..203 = -2.0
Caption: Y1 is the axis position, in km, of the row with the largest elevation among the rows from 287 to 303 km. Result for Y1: 300 km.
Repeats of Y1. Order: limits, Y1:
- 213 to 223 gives 222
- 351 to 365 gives 356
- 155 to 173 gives 172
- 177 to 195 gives 178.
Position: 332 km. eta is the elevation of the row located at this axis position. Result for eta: 22.1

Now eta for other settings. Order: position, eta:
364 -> 21.59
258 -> 24.26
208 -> 22.76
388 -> 23.67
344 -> 22.3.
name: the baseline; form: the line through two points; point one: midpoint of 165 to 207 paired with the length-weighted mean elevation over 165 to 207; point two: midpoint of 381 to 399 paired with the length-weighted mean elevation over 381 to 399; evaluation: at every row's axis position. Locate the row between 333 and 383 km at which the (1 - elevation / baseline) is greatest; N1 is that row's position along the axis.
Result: 382 km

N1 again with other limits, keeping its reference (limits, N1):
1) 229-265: 262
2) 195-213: 196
